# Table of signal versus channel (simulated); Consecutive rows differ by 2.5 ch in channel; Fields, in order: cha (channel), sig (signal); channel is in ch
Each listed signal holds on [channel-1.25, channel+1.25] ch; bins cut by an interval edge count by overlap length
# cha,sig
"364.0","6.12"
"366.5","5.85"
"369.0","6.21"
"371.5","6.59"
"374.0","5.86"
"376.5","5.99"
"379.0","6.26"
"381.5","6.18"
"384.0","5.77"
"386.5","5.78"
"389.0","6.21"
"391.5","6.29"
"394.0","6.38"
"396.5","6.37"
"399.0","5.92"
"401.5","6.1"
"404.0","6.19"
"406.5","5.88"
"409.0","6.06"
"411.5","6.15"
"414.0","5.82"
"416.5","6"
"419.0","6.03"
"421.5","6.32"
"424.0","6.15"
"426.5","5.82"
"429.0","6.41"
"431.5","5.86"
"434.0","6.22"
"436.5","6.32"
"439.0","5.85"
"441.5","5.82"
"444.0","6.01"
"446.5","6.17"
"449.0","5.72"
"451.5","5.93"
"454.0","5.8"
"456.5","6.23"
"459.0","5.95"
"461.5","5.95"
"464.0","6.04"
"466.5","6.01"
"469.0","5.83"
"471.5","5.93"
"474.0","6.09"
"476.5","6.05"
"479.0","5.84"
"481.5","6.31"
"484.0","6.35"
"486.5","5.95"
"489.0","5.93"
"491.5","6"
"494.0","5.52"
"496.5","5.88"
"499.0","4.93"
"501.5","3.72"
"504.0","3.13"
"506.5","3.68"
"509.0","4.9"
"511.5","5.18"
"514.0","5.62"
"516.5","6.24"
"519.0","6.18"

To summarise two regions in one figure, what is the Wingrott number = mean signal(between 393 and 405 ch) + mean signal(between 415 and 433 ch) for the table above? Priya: 12.3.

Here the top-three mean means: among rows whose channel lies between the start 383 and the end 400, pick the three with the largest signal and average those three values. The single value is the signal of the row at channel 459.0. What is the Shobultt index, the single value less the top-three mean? -0.40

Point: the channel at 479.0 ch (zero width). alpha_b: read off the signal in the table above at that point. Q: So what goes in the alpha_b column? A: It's 5.84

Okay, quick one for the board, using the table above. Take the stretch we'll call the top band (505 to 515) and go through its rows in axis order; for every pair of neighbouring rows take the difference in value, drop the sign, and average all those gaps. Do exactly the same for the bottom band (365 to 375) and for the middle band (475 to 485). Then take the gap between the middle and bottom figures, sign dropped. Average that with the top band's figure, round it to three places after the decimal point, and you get 0.448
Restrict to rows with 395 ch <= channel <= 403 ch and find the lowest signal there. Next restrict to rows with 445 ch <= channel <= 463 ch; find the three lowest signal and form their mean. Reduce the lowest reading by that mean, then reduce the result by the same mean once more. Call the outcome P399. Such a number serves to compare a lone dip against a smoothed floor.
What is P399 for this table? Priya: -5.71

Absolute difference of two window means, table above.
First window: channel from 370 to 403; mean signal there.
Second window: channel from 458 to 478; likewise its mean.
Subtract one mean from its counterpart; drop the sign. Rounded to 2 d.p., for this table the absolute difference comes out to 0.15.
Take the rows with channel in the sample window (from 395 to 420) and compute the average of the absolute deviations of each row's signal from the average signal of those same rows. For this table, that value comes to 0.12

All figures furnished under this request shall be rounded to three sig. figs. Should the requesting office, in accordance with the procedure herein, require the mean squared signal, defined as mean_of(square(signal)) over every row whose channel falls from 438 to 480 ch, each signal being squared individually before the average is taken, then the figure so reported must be 35.5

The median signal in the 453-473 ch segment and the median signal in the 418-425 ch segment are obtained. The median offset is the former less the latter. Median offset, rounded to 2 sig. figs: -0.20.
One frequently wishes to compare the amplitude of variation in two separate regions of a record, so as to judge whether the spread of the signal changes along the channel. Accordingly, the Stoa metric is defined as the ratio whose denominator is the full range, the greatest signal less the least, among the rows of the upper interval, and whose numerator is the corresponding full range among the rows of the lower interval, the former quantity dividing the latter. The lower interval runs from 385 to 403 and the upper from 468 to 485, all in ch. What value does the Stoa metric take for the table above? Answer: 1.2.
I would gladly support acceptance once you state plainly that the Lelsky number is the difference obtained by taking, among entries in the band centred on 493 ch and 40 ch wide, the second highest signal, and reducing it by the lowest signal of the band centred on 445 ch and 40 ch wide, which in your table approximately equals 0.59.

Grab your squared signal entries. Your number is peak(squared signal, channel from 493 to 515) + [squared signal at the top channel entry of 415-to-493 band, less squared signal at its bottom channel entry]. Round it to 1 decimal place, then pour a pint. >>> 34.6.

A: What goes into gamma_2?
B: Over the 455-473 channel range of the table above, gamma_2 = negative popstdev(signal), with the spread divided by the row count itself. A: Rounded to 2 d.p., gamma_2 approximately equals -0.12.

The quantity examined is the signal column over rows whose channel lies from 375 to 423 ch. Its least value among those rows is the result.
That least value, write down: 5.77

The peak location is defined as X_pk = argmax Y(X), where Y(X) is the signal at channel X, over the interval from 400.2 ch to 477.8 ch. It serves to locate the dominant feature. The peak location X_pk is 429.0 ch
